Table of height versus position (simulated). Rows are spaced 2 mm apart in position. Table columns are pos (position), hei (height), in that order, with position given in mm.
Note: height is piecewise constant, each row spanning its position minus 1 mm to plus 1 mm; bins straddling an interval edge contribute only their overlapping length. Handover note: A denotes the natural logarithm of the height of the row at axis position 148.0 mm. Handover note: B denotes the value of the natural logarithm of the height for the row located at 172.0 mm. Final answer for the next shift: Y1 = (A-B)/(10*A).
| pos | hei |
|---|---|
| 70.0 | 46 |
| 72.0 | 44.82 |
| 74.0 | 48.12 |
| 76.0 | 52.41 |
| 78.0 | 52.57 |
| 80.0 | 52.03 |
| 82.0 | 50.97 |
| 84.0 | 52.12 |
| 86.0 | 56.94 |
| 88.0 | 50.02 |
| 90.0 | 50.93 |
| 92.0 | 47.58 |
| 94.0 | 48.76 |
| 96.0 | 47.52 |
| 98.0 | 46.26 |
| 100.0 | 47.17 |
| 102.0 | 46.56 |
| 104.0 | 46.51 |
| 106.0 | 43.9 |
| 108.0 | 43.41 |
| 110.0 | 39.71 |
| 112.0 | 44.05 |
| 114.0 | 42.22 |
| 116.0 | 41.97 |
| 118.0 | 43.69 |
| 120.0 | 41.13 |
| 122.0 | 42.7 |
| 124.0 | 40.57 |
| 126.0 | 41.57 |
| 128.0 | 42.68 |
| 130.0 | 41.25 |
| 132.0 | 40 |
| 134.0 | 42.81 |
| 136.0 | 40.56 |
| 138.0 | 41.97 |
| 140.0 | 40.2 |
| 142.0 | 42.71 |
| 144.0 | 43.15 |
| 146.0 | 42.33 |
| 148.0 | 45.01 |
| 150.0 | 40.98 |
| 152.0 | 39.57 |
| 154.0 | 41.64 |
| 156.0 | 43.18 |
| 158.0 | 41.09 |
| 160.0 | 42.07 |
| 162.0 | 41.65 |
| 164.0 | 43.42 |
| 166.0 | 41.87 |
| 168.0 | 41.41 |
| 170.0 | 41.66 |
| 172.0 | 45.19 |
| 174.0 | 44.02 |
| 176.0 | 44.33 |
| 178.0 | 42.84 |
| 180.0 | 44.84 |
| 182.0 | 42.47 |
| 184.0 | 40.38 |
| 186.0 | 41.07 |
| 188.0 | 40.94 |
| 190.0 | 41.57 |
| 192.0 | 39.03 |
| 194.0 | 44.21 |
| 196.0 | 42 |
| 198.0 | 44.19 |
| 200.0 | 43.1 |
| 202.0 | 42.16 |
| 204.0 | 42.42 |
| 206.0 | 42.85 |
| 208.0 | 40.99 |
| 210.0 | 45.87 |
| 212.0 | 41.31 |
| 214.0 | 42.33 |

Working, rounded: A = 3.81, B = 3.81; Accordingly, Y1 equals -0.0001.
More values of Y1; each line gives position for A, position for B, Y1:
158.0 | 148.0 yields -0.0025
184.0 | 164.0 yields -0.0020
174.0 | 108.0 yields 0.0004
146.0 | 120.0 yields 0.0008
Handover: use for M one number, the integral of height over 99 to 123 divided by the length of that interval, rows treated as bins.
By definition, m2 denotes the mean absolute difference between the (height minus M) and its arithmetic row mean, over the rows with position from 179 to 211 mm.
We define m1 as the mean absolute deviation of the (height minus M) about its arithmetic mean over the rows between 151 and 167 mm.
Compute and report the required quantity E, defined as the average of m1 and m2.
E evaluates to 1.1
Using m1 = 0.82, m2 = 1.4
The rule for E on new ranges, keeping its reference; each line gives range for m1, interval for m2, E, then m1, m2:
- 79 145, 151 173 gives 2.3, 3.57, 1.0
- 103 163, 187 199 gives 1.4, 1.22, 1.5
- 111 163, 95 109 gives 1.2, 1.02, 1.3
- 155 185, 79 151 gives 2.3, 1.19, 3.4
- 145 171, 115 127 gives 0.9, 0.93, 0.8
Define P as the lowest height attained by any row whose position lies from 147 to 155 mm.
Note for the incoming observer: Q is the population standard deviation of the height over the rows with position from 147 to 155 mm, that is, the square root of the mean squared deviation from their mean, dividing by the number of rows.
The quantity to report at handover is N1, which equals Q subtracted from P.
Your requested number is 38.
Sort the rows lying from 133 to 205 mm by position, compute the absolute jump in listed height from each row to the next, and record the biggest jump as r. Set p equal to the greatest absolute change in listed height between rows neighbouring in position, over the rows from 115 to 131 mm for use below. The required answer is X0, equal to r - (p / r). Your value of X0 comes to 4.7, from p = 2.6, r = 5.2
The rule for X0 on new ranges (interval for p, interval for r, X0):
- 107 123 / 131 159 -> 3.0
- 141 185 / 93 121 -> 3.4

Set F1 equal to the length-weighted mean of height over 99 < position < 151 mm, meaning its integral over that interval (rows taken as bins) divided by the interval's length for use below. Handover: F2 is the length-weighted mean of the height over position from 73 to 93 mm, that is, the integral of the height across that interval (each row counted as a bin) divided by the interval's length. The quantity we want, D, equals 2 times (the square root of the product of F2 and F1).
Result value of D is 94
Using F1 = 42.6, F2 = 51.4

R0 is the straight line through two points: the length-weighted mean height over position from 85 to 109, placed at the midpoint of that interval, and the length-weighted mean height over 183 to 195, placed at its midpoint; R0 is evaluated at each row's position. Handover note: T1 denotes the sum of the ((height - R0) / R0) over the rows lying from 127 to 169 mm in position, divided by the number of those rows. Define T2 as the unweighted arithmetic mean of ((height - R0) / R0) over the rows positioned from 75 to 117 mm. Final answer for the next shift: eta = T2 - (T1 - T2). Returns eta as 0.04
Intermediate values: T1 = -0.05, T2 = -0.01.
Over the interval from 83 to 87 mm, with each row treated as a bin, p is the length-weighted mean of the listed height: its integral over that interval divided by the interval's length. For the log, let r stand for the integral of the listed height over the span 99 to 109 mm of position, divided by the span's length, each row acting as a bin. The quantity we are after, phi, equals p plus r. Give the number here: 100.0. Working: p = 54.5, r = 45.5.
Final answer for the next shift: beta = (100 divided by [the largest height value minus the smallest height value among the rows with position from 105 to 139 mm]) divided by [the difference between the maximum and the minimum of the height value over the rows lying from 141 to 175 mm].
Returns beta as 4.1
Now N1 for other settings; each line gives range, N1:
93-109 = 42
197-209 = 40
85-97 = 44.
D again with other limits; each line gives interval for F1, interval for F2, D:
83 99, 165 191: 92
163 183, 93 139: 87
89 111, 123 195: 88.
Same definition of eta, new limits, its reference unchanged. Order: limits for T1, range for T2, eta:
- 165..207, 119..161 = -0.16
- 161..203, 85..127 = -0.10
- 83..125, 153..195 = 0.04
